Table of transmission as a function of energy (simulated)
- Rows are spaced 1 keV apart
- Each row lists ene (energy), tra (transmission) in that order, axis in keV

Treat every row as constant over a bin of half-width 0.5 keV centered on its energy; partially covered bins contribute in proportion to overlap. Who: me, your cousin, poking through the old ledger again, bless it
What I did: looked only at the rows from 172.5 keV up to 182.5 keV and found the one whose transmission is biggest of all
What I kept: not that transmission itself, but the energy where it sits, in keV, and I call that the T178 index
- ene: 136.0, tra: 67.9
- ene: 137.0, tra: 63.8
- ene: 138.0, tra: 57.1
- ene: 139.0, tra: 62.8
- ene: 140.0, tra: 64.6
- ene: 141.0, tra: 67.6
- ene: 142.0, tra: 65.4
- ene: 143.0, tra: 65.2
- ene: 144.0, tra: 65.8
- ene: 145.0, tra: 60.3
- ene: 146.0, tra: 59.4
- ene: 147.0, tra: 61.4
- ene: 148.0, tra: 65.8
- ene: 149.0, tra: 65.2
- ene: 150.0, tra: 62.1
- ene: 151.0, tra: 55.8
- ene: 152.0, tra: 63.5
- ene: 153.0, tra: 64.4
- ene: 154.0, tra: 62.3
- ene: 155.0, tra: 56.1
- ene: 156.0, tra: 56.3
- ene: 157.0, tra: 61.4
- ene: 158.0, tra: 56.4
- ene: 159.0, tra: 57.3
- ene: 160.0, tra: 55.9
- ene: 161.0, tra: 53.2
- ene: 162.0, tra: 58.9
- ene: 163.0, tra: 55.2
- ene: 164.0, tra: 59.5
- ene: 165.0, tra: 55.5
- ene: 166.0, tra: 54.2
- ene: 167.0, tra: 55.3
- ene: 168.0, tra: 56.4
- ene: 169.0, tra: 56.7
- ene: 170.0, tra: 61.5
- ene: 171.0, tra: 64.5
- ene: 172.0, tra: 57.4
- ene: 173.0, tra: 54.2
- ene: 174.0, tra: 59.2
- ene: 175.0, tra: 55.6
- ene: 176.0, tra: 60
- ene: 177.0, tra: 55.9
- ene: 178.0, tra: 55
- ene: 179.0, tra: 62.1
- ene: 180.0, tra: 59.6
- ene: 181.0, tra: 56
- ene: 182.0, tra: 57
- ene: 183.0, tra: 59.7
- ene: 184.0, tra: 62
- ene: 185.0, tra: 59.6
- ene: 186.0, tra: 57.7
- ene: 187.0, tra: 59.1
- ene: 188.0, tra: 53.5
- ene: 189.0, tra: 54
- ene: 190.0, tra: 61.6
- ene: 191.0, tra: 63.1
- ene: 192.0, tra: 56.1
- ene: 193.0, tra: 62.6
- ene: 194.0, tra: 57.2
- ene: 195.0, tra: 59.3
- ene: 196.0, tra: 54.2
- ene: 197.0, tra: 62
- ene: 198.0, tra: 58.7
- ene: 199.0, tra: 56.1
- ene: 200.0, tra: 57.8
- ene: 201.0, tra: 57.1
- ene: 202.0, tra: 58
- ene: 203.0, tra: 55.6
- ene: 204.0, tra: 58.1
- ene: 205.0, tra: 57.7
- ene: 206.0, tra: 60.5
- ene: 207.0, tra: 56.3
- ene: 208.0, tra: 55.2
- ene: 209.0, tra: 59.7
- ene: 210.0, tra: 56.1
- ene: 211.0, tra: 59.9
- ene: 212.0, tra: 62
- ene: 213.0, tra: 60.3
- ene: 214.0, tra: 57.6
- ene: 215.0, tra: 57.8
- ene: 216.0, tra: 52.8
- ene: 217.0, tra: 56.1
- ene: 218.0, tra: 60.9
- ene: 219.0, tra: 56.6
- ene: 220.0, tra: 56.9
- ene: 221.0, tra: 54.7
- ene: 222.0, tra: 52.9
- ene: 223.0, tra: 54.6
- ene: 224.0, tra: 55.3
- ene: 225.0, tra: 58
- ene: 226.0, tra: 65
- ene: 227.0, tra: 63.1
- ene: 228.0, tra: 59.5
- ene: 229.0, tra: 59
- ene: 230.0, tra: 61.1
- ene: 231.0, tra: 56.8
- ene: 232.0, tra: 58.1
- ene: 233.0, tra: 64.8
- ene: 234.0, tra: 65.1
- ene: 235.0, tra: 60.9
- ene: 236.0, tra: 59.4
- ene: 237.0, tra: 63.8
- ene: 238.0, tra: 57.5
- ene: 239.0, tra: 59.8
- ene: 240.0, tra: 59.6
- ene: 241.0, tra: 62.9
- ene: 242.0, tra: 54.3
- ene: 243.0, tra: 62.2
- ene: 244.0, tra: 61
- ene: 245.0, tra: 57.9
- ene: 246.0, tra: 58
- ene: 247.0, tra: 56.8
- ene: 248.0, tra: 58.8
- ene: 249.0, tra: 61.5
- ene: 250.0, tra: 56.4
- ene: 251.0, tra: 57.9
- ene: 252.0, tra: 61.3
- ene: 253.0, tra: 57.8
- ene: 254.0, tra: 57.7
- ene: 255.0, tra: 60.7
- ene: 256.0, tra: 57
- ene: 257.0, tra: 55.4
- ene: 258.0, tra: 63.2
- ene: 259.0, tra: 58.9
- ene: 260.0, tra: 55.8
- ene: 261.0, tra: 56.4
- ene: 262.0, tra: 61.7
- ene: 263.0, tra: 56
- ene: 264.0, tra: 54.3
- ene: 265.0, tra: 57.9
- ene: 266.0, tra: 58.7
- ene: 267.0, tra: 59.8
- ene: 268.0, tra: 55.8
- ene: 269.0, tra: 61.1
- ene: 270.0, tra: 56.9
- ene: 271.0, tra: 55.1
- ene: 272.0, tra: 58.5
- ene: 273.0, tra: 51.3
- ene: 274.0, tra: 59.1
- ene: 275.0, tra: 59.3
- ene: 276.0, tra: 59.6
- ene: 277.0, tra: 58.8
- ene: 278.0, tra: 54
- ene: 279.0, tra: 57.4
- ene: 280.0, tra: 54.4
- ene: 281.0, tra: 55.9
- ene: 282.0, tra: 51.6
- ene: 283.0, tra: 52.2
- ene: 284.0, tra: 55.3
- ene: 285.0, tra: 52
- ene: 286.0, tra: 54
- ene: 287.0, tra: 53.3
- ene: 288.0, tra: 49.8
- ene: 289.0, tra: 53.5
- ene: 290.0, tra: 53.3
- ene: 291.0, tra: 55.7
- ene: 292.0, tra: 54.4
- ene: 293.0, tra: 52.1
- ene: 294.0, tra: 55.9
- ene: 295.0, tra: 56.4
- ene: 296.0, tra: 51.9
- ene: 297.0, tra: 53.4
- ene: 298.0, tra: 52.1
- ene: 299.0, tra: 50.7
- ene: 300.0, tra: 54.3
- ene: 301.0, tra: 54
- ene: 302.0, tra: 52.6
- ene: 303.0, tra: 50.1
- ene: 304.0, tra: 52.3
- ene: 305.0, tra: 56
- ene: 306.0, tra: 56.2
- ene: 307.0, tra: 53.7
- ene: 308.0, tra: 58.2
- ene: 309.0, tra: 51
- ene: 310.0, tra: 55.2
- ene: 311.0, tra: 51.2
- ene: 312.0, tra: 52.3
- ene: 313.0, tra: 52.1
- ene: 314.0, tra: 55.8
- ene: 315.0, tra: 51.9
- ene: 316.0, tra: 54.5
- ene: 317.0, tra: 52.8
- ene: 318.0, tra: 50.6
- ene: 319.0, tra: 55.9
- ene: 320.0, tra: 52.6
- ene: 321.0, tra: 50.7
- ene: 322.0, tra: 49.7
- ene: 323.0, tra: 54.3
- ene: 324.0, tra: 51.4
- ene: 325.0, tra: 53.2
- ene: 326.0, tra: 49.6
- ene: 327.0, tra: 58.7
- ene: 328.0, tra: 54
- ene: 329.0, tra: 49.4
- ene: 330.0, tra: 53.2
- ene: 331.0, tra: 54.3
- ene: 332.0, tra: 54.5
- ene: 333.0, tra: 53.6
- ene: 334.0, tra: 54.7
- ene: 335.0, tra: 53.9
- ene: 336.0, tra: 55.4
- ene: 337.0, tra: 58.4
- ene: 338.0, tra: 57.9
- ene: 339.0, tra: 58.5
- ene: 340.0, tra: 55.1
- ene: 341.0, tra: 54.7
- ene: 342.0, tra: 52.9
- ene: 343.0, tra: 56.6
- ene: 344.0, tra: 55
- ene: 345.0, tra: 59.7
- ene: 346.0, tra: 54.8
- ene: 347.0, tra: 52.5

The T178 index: 179.0 keV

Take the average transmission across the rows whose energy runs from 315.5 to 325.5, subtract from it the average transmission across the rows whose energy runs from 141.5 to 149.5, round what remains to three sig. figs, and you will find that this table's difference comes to -11.0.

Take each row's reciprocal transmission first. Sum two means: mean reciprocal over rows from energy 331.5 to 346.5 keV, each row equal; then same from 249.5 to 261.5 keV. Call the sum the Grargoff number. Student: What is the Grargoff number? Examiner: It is 0.0352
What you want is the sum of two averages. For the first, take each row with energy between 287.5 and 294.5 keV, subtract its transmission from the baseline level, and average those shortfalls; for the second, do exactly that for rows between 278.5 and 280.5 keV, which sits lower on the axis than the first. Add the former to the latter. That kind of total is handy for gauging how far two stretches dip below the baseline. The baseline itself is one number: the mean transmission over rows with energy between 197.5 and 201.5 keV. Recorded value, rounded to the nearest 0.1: 5.4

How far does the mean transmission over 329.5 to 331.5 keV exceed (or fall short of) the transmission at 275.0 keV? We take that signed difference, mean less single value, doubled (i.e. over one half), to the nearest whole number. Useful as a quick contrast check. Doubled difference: -11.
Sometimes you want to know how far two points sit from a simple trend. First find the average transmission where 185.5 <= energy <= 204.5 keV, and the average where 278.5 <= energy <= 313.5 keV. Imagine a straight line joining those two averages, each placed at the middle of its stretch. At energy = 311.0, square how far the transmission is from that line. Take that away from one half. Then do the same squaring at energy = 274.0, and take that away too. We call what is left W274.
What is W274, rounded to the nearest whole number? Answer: -23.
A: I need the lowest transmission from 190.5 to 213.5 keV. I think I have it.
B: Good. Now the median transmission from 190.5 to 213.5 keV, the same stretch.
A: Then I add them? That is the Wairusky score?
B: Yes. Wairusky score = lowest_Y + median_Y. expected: 112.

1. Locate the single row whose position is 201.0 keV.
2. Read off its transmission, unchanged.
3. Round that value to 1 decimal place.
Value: 57.1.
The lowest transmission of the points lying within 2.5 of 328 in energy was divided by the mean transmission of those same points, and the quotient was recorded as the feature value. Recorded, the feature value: 0.93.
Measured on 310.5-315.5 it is 0.97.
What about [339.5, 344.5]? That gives 0.96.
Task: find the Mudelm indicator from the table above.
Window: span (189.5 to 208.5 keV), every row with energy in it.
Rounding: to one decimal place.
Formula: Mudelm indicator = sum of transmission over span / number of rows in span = 58.3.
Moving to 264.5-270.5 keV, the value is 58.4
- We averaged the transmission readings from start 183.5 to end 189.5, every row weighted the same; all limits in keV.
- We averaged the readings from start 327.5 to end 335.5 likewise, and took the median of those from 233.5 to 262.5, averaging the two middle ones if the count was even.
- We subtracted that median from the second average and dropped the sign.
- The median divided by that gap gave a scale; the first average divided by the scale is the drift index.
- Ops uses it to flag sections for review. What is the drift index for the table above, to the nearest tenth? 5.3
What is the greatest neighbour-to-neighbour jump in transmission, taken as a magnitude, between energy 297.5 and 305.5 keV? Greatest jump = 3.7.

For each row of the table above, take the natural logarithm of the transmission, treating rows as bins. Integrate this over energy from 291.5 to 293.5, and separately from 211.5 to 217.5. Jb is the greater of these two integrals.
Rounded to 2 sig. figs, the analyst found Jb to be 24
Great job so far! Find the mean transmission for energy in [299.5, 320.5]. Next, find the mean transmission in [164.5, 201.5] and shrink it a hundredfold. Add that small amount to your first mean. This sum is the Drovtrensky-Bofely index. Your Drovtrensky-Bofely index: 54.1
